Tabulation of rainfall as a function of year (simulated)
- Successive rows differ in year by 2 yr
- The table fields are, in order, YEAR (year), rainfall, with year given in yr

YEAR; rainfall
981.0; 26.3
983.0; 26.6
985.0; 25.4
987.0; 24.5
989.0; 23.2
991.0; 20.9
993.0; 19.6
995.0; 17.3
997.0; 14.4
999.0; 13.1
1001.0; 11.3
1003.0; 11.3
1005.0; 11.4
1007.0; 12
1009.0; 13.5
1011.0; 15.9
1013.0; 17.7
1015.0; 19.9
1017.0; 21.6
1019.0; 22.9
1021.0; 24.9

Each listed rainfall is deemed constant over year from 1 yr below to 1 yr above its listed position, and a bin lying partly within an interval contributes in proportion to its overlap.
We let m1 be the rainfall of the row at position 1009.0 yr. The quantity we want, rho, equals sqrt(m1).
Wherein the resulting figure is 3.7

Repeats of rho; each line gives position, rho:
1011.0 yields 4.0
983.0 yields 5.2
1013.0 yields 4.2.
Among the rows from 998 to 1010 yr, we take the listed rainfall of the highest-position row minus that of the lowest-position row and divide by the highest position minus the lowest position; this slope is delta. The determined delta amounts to 0.0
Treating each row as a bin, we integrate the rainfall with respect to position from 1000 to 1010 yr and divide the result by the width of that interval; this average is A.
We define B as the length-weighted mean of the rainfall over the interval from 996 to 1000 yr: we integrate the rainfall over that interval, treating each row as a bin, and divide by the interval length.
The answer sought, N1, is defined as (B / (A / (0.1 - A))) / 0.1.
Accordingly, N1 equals -136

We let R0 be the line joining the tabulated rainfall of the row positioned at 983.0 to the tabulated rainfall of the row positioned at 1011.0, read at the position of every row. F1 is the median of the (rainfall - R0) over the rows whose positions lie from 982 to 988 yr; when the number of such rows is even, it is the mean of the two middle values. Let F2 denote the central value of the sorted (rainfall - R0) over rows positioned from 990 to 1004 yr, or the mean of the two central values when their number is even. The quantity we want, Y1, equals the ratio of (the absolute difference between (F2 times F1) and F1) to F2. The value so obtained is 0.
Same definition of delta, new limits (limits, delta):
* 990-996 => -0.9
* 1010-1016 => 1.0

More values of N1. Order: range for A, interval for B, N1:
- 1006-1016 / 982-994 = -232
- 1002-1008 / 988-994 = -210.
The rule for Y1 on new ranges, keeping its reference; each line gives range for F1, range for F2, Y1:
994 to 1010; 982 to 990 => -20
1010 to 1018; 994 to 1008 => -5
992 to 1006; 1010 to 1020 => 6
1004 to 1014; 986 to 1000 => -4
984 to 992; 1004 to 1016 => -1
